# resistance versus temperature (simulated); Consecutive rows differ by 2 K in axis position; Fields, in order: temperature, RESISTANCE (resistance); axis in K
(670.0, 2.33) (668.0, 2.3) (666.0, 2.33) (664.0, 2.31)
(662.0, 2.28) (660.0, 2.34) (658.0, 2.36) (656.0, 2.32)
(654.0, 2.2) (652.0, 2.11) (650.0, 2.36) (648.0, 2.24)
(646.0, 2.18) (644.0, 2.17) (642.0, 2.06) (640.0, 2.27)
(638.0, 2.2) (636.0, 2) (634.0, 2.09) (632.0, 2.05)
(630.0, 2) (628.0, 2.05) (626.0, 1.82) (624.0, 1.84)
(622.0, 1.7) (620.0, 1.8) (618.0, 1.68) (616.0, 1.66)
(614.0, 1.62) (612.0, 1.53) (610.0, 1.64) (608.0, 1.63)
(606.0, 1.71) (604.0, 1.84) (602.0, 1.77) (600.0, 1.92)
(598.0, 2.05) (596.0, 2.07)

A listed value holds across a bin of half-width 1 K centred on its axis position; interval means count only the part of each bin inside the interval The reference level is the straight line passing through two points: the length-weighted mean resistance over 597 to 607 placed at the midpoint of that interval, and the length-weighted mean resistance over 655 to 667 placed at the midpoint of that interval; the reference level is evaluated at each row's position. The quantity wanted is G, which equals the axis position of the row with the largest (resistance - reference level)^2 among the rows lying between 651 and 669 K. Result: 652.0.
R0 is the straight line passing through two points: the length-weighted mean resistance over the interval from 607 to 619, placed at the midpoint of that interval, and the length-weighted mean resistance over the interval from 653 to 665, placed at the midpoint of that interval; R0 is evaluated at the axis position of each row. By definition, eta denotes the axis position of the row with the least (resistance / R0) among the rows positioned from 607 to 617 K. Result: 612.0 K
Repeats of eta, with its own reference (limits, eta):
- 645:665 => 652.0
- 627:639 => 636.0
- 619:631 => 622.0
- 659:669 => 668.0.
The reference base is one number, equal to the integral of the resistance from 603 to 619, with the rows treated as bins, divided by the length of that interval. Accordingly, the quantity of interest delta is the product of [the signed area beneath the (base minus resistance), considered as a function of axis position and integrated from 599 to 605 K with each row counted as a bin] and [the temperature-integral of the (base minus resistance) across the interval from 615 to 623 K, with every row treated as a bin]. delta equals 0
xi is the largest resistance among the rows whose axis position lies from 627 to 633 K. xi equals 2.05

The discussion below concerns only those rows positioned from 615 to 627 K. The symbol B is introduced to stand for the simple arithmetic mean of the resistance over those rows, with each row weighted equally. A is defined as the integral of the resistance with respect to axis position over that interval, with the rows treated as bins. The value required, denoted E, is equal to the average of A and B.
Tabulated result 11.4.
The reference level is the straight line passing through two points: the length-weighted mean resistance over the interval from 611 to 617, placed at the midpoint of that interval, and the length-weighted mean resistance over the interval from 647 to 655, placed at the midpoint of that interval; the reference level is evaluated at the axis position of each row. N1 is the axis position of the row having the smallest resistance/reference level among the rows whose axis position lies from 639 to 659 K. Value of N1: 652.0 K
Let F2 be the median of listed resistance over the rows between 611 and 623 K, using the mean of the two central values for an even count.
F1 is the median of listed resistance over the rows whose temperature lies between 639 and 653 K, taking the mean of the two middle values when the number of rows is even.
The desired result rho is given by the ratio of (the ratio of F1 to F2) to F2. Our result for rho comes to 0.78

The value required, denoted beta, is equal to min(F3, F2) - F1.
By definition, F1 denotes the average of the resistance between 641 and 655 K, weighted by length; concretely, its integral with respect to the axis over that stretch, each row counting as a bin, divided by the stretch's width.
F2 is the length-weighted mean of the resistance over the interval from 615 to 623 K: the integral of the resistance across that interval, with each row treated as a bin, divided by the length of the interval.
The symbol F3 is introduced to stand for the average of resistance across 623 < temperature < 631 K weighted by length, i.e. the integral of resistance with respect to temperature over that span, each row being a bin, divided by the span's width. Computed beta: -0.5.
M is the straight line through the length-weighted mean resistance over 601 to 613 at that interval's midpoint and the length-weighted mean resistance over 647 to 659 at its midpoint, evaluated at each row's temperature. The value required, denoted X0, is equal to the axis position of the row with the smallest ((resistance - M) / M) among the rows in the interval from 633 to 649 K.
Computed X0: 642.0 K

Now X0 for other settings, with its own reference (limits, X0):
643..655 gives 652.0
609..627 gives 612.0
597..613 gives 612.0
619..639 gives 622.0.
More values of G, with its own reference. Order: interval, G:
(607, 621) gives 612.0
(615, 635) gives 622.0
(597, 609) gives 608.0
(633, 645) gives 636.0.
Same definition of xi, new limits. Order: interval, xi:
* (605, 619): 1.71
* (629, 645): 2.27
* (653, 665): 2.36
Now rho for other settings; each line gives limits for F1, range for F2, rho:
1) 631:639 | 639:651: 0.42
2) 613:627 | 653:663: 0.32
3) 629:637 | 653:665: 0.38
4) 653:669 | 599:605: 0.68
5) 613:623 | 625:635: 0.40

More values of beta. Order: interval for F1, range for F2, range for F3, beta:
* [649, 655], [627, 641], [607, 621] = -0.6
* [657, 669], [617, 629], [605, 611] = -0.7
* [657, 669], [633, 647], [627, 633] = -0.3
